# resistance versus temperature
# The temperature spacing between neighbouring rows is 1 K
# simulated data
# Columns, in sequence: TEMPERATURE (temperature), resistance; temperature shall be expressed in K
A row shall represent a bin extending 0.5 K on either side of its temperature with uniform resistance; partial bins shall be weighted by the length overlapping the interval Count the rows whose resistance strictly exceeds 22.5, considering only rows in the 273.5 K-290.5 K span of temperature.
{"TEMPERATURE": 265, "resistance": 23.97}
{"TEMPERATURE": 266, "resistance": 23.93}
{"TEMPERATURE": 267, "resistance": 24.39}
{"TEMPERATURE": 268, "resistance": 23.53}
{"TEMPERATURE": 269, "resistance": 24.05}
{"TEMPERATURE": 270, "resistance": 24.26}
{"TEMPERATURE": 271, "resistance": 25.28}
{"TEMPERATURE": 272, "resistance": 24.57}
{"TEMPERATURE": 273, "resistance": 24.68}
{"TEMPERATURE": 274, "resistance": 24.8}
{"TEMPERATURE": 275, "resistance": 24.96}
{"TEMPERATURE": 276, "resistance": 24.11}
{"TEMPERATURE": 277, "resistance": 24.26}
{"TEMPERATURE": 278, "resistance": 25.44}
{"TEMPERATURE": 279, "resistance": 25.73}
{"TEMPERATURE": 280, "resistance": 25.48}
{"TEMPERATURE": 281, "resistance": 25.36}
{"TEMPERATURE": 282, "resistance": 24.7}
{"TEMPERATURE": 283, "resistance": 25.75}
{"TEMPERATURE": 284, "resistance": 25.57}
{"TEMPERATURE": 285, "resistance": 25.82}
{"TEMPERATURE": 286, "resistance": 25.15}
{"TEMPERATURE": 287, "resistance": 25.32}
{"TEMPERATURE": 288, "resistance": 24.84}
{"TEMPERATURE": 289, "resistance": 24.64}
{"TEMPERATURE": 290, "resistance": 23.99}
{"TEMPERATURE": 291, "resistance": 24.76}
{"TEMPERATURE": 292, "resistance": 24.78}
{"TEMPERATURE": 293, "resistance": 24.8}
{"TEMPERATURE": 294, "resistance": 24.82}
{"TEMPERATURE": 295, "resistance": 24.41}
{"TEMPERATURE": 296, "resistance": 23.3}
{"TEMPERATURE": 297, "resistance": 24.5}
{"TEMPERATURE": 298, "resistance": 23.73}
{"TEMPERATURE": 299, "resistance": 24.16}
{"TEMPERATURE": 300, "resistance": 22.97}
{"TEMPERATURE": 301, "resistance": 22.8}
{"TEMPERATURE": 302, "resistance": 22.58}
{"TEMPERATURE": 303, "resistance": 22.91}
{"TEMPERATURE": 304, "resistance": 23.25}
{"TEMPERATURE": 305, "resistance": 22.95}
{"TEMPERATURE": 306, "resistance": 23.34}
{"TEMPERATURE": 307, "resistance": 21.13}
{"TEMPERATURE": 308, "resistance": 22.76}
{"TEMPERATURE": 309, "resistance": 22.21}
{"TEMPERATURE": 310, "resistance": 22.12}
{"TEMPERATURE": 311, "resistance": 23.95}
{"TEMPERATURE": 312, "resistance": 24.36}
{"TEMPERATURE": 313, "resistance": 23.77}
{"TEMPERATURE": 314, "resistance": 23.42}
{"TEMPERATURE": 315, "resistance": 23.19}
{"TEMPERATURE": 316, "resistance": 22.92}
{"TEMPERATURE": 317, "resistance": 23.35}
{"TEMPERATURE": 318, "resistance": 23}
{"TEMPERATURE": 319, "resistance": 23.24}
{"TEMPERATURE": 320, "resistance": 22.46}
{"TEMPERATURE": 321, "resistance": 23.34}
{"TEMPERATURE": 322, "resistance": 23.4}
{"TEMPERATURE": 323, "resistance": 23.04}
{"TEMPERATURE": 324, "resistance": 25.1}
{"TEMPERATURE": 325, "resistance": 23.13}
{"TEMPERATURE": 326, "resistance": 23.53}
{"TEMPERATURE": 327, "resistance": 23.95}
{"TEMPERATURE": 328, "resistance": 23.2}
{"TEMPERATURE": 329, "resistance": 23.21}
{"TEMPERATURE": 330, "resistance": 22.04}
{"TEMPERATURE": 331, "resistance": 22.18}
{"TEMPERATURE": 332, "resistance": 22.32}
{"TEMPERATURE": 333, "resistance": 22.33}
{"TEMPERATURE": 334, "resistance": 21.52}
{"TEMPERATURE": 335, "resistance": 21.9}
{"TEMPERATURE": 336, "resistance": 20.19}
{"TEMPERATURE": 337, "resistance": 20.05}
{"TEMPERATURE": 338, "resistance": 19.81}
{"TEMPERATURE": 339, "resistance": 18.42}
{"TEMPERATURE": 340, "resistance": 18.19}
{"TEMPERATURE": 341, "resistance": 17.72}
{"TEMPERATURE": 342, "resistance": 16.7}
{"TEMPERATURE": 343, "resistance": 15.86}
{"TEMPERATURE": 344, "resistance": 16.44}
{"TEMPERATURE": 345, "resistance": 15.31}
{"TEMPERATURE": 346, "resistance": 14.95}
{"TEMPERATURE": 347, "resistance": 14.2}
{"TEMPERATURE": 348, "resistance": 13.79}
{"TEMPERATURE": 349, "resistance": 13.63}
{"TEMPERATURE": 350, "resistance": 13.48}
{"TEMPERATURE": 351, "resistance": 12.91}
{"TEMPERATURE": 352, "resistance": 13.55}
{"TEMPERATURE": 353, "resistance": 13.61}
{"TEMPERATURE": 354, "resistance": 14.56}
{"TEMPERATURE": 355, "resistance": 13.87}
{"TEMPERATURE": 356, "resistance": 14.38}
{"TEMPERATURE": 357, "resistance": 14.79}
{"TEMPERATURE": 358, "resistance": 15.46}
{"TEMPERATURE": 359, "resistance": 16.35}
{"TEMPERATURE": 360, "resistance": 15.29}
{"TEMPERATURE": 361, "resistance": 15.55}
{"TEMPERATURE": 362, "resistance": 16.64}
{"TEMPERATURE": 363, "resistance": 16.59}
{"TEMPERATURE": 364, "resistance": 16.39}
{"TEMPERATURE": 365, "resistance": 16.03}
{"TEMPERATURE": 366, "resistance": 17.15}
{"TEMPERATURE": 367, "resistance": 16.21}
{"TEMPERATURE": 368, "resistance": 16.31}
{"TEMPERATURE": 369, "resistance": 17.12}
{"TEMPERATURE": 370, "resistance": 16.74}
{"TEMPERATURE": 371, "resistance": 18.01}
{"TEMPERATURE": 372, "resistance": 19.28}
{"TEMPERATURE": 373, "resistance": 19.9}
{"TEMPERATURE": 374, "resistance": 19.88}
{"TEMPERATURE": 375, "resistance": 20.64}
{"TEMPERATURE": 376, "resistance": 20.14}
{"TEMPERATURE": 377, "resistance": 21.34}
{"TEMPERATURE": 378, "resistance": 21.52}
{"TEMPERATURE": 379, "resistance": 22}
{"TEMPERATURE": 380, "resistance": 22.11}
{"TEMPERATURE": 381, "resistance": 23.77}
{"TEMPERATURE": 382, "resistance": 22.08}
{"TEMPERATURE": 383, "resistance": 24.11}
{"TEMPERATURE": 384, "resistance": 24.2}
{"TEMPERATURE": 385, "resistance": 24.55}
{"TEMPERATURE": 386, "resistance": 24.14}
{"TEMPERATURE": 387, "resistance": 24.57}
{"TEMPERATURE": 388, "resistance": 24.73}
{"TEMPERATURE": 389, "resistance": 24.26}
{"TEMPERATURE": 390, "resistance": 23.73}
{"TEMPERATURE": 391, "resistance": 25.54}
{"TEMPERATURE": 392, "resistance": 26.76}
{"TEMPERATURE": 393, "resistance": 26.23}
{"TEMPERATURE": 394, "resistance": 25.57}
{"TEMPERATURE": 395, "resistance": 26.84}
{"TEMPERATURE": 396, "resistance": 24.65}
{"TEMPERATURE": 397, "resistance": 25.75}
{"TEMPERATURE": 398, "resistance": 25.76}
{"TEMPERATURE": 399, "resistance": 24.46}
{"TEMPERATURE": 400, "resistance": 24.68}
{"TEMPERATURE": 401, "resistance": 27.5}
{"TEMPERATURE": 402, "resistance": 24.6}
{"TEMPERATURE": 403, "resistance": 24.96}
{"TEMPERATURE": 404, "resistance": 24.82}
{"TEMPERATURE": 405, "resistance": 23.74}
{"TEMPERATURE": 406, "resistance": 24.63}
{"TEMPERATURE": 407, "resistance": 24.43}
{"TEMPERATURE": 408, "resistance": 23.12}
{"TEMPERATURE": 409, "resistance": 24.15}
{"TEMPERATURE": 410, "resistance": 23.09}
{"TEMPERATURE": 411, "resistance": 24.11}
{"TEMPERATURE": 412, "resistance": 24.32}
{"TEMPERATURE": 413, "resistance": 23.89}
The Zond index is 17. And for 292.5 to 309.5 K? 15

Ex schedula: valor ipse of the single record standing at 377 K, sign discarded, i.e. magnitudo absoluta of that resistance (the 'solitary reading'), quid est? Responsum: 21.3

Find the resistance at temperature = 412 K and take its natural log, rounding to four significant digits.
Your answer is 3.191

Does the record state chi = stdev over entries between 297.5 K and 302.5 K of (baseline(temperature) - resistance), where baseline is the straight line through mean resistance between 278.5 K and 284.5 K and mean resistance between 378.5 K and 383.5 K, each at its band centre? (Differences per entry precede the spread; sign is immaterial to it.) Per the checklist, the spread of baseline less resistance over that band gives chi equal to 0.6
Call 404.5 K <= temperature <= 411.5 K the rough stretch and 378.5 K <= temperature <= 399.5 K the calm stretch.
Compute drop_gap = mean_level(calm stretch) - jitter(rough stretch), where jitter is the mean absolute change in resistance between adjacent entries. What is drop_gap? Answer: 23.6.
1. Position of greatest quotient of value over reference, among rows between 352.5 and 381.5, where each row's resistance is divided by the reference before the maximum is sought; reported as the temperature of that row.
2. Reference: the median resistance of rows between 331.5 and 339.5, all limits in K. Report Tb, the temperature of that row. 381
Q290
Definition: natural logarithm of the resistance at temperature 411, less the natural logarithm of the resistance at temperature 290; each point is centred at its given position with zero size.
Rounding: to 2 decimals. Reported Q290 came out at 0.00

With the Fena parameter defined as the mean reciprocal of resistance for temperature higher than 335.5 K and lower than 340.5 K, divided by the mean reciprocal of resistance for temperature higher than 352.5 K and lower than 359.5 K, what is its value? 0.76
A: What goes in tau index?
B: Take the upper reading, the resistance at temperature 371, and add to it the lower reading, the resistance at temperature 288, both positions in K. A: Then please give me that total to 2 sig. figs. 43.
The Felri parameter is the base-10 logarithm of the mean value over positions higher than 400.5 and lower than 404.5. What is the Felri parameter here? 1.41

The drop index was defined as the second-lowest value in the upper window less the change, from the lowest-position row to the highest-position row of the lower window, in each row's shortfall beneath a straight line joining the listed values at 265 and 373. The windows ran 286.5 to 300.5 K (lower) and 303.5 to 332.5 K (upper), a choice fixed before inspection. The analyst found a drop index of 20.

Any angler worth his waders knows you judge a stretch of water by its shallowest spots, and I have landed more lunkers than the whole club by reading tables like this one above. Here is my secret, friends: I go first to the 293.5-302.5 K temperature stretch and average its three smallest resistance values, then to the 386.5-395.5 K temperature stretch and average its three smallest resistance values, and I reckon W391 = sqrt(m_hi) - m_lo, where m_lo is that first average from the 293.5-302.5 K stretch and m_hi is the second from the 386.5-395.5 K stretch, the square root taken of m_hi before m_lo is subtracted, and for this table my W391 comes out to -18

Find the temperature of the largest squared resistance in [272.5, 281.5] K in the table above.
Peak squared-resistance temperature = 279 K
